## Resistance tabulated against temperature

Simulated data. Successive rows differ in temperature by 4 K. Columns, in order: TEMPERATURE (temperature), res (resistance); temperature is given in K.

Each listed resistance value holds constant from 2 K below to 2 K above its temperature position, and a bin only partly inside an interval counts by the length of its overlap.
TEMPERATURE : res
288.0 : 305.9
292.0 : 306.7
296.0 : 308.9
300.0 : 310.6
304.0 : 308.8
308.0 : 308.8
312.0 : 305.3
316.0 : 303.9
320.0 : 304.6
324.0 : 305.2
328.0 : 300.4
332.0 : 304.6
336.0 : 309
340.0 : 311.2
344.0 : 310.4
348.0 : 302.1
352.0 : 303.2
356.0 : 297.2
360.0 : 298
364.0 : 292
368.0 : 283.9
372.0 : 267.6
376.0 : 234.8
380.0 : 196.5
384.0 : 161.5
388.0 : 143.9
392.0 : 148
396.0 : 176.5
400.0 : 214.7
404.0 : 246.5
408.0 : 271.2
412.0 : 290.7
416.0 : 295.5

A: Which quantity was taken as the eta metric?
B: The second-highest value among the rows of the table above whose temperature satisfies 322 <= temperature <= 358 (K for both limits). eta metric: 310.4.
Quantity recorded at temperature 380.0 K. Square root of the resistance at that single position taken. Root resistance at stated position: 14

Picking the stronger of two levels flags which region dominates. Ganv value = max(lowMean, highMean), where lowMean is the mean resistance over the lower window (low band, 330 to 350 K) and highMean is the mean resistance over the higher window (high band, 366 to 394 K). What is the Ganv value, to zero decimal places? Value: 307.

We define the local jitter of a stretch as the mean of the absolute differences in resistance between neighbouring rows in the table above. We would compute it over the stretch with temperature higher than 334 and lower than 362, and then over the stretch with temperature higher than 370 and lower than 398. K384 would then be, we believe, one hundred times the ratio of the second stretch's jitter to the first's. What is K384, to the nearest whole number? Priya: 814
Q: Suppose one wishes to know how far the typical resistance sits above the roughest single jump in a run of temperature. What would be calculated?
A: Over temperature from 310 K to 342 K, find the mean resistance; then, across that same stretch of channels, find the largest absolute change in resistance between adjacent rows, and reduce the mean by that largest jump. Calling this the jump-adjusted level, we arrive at 301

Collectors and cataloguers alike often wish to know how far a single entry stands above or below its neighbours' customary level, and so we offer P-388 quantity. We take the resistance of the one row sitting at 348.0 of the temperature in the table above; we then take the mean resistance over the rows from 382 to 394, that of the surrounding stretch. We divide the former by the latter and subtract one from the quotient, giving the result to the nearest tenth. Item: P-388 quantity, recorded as 1.0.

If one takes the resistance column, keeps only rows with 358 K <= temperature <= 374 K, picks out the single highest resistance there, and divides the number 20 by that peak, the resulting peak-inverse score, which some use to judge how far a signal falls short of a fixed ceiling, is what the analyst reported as 0.067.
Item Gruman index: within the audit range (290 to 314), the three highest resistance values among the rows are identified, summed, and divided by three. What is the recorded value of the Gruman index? 309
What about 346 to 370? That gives 301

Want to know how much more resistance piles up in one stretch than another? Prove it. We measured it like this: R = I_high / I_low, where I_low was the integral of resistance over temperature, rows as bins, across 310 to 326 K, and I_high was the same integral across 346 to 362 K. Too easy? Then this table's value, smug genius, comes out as 1.0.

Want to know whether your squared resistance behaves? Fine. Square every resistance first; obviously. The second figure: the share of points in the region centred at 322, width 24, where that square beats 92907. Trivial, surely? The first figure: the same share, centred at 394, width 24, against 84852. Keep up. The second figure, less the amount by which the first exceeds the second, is 0.7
